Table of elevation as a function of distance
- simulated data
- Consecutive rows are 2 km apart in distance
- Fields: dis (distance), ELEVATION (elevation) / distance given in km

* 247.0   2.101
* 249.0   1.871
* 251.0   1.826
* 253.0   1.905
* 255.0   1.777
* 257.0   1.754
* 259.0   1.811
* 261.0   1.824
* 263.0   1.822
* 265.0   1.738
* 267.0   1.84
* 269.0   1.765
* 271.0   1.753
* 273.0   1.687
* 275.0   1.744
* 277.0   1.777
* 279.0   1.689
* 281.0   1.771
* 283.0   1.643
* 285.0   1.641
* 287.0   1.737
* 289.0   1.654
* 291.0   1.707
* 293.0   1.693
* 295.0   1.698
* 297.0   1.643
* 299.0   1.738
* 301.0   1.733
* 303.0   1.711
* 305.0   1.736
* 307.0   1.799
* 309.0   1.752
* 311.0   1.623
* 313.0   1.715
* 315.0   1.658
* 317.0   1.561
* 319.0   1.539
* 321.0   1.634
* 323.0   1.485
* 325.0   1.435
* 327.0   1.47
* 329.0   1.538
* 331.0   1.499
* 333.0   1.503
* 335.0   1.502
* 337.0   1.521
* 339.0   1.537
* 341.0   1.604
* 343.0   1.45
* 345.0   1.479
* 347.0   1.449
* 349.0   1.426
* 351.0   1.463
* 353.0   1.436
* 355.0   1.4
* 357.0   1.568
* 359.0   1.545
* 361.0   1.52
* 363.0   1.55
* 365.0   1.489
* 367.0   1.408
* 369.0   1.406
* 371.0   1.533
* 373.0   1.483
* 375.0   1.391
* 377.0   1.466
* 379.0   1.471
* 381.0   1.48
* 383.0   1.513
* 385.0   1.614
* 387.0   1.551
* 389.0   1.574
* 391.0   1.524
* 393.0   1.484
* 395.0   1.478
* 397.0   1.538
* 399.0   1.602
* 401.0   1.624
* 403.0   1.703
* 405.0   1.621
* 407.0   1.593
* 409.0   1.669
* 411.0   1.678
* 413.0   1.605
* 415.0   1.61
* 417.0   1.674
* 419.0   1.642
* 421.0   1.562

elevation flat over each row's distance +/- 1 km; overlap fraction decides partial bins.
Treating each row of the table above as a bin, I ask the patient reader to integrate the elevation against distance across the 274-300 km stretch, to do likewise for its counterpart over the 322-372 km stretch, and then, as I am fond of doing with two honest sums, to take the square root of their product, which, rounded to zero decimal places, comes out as 57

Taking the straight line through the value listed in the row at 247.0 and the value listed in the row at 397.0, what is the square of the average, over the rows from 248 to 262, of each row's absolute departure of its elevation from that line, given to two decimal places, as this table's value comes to 0.06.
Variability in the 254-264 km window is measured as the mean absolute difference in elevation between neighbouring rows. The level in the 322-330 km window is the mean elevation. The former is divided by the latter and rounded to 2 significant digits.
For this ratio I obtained 0.016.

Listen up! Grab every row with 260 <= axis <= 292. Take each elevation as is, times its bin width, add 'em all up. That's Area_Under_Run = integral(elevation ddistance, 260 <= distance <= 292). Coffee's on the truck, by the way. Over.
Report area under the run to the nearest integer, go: 56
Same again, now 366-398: 48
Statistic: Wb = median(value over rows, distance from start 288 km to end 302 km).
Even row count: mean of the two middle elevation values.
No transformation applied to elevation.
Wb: 1.70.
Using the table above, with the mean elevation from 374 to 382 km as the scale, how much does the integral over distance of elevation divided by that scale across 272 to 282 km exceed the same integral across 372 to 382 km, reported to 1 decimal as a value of 1.9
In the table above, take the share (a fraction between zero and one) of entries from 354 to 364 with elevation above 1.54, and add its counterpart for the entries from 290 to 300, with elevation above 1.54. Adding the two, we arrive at 1.60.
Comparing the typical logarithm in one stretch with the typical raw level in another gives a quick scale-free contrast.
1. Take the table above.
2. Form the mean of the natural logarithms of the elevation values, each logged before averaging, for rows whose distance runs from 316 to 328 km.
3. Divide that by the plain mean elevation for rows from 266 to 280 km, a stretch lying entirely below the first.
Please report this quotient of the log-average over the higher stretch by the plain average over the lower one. 0.239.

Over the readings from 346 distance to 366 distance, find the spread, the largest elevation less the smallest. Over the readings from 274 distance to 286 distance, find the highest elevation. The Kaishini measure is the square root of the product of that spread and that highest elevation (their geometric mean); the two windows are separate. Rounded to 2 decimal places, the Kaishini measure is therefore 0.55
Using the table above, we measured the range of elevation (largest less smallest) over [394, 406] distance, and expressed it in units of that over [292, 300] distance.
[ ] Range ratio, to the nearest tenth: 2.4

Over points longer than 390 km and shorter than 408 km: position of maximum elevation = 403.0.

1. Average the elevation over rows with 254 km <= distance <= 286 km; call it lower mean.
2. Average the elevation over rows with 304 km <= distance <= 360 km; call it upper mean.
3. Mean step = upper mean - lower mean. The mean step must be -0.205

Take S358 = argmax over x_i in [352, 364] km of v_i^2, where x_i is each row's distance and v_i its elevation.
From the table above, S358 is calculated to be 357.0 km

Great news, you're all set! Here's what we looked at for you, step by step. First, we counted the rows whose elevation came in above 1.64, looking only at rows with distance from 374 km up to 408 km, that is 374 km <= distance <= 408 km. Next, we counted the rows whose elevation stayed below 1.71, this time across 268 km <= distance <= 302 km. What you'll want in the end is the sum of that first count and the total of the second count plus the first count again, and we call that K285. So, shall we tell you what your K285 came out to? 11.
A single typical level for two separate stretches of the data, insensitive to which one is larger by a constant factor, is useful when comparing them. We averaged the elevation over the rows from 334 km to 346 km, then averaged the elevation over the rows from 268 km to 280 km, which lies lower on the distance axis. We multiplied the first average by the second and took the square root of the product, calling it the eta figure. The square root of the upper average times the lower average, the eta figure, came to 1.62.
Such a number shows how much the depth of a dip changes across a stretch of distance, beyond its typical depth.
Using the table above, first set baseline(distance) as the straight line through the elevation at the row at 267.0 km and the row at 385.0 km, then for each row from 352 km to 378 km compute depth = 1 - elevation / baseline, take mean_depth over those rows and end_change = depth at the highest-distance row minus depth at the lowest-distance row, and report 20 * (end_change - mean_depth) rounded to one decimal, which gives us -3.0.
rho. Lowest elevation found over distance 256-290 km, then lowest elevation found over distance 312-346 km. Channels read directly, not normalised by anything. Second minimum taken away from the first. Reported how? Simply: 0.21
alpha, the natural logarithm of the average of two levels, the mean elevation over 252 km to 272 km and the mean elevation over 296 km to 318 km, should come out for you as 0.558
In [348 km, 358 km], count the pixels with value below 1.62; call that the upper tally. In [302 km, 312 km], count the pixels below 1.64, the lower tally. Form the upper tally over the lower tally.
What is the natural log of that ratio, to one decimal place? 1.6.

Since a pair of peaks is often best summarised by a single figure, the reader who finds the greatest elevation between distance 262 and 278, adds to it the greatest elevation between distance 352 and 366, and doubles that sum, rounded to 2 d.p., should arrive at 6.82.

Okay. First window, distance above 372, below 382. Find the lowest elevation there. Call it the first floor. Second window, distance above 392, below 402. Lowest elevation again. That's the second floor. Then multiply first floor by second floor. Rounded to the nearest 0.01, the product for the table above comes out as 2.06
